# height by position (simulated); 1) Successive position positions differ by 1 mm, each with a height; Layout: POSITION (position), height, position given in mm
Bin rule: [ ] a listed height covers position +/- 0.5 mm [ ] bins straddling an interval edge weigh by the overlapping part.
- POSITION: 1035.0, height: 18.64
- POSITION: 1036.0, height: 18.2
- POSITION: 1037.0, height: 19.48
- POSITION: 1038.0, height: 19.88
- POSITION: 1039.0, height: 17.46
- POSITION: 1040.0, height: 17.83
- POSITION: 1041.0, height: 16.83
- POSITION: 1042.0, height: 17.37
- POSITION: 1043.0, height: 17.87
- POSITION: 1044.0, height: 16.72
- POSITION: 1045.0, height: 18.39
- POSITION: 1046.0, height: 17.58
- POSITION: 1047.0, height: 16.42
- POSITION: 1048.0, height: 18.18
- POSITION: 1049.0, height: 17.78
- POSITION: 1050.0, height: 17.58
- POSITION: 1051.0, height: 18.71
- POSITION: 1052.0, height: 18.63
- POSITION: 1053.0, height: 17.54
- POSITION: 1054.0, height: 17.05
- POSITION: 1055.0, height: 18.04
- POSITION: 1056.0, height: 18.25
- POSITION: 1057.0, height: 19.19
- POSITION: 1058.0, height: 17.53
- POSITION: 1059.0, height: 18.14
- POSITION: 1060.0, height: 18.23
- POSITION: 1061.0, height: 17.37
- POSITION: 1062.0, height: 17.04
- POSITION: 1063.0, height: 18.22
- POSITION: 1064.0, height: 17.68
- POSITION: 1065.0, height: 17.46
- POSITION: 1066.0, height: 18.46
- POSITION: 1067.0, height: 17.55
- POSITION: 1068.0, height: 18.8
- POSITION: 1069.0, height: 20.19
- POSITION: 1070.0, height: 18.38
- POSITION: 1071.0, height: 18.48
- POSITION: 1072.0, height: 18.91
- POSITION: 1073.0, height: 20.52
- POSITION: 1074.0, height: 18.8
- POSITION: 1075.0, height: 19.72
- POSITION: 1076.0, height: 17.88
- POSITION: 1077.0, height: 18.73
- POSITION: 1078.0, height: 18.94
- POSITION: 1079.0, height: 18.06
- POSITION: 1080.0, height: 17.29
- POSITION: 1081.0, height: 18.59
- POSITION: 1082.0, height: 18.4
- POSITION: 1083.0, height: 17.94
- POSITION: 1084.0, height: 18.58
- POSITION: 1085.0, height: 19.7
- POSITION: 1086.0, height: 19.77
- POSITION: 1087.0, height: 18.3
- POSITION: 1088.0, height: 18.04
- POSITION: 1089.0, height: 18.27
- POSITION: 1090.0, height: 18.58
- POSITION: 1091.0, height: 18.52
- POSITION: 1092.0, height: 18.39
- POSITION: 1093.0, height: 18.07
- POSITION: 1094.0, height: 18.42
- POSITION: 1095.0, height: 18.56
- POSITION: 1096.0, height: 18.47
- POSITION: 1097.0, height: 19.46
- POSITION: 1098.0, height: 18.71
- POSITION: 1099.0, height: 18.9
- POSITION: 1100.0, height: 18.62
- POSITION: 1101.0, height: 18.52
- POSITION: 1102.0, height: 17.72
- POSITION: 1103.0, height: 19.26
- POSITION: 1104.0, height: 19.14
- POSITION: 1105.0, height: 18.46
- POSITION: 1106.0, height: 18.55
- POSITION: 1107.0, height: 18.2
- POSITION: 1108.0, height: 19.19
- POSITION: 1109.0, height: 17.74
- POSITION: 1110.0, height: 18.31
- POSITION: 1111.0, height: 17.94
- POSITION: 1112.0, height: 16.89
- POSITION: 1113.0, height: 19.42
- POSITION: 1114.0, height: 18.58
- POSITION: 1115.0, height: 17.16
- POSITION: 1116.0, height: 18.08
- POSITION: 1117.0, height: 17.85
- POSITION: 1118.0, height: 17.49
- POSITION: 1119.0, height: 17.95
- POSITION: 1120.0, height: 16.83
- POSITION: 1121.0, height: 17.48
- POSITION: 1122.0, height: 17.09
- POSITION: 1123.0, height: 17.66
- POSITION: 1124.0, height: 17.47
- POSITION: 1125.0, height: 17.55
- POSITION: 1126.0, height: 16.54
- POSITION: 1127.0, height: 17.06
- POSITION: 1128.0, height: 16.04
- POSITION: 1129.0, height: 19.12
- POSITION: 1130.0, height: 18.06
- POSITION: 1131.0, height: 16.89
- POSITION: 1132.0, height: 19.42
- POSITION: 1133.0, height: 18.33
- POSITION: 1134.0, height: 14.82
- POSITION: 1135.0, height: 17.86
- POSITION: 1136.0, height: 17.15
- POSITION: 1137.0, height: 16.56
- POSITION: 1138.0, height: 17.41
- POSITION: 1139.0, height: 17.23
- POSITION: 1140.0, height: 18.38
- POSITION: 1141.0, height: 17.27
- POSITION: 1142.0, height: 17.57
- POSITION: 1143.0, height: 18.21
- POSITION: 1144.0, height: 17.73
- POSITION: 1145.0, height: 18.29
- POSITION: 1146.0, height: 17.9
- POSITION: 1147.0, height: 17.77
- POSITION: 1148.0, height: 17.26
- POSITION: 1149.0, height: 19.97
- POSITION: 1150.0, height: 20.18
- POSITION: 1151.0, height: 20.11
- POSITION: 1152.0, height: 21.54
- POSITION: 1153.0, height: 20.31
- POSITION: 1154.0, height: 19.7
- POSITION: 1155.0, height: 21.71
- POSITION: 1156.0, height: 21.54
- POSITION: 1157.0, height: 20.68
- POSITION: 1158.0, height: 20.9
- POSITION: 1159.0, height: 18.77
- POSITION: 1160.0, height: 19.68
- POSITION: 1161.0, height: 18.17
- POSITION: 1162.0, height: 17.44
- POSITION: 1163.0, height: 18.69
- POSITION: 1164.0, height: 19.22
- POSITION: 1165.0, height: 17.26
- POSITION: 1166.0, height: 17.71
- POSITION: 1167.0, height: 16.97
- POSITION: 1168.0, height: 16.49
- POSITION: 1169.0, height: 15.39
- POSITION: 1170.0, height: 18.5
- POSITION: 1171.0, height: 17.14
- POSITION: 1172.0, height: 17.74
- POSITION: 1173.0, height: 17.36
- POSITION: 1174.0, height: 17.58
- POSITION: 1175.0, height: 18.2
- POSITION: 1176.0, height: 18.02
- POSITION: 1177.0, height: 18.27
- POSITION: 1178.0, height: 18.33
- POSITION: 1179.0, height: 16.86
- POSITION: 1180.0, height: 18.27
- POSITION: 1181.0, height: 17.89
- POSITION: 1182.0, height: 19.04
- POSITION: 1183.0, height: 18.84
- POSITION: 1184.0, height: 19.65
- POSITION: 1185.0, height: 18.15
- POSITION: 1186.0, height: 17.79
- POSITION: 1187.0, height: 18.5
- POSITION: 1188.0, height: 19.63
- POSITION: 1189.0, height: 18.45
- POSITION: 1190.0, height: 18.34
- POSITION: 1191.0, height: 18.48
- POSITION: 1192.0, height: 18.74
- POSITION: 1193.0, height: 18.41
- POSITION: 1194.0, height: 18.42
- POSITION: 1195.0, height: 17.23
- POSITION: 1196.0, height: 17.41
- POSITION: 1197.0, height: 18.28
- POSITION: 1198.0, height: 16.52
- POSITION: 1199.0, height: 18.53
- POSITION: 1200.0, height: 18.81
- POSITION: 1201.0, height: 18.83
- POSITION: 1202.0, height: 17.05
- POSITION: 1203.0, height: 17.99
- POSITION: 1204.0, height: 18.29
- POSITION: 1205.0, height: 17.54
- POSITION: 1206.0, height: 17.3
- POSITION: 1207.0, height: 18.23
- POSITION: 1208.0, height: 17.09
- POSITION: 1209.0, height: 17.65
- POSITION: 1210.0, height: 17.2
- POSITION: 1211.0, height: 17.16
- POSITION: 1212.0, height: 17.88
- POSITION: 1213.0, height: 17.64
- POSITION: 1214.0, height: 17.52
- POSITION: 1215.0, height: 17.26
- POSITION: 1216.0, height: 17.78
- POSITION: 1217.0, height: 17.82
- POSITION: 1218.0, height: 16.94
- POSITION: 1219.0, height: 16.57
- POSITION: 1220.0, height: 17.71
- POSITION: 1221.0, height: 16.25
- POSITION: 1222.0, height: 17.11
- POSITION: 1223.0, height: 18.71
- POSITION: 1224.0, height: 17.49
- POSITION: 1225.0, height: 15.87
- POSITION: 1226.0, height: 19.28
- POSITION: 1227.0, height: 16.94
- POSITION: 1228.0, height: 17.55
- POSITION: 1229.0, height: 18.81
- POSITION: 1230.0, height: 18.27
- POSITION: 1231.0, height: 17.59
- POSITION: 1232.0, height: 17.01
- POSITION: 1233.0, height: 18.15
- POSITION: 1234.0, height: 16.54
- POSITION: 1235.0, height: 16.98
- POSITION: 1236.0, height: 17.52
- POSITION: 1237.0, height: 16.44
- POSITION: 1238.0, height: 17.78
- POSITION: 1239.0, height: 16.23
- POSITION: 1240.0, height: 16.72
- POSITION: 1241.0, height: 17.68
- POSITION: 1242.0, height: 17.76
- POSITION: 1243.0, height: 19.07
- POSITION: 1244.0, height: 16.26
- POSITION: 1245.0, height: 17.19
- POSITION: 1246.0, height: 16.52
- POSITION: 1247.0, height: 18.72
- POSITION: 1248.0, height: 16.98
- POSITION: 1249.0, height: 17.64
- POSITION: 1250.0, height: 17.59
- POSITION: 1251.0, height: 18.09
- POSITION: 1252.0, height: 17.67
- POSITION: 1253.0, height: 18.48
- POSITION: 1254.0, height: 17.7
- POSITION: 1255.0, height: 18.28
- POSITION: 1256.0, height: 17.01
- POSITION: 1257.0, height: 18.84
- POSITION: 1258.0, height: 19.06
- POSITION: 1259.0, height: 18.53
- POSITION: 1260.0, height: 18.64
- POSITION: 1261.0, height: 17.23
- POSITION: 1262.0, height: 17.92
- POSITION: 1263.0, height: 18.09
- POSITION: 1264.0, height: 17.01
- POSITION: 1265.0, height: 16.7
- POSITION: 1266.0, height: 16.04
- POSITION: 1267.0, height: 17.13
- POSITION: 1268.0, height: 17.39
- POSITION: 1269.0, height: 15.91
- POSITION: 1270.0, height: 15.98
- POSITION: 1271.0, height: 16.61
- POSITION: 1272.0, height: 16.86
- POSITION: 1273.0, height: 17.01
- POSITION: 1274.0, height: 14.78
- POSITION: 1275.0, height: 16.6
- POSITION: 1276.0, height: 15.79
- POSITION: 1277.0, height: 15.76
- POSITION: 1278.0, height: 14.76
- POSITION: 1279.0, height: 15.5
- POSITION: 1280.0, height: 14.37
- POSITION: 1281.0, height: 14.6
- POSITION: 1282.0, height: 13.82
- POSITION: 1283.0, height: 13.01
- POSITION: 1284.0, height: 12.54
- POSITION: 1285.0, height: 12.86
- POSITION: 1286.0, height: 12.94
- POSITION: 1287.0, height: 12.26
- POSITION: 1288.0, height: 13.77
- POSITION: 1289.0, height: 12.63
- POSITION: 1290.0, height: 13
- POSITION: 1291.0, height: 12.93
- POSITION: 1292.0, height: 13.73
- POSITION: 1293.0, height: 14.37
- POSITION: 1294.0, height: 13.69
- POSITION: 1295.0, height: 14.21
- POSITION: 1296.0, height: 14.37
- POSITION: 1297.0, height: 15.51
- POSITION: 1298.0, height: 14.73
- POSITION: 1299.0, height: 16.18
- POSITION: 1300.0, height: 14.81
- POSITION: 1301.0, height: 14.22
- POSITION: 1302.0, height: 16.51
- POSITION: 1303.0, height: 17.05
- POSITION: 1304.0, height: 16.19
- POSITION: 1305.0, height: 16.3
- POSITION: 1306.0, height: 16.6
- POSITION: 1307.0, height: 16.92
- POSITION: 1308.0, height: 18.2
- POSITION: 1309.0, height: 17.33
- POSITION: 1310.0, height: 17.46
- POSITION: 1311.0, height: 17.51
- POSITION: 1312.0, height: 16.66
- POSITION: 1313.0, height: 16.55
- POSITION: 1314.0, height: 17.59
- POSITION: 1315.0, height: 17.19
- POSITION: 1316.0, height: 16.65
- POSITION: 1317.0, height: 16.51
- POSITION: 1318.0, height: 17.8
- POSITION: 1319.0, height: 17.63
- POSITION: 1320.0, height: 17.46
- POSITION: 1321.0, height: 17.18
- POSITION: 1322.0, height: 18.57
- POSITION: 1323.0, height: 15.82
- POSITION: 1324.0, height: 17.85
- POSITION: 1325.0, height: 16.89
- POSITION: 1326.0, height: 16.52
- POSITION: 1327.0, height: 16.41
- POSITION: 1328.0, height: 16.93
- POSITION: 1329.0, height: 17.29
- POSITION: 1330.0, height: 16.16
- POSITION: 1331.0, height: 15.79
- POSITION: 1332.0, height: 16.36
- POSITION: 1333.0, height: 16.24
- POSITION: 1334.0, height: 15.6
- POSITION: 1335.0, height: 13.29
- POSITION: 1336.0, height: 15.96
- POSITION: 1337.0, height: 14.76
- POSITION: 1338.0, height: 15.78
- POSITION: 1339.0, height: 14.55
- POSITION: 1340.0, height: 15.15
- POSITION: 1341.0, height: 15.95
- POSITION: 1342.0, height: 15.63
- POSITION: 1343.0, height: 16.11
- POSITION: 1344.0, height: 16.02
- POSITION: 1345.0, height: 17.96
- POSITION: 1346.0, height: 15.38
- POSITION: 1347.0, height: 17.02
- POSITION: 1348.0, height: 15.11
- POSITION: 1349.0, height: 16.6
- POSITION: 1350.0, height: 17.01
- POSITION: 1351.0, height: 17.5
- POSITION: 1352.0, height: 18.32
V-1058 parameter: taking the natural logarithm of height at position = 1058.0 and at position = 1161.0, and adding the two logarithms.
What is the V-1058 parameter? 5.76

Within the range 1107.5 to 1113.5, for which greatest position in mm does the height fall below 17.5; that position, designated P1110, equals 1112.0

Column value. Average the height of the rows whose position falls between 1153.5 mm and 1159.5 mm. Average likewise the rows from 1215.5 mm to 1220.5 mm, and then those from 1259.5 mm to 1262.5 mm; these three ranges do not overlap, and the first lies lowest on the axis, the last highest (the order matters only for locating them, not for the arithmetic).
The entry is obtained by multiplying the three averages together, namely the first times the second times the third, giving 6398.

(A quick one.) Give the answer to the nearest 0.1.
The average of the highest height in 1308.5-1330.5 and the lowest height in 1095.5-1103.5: 18.1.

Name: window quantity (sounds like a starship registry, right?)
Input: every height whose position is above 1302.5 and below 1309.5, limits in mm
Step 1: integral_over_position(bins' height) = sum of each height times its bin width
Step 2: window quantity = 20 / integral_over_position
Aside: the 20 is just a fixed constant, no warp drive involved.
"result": 0.169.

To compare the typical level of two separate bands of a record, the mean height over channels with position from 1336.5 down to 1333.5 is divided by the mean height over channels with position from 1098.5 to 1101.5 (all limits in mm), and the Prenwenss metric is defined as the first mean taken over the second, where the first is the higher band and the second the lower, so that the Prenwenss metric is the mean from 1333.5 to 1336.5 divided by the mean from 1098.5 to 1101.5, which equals 0.80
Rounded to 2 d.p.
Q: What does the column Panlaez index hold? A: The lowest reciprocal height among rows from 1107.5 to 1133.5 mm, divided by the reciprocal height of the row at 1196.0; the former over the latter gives 0.90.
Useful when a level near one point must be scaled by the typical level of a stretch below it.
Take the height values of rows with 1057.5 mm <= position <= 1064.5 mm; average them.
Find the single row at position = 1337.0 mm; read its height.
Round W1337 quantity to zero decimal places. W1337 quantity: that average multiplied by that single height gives 262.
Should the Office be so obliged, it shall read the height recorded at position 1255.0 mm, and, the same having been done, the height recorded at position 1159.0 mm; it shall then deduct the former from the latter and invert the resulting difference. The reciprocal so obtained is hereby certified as 2.0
